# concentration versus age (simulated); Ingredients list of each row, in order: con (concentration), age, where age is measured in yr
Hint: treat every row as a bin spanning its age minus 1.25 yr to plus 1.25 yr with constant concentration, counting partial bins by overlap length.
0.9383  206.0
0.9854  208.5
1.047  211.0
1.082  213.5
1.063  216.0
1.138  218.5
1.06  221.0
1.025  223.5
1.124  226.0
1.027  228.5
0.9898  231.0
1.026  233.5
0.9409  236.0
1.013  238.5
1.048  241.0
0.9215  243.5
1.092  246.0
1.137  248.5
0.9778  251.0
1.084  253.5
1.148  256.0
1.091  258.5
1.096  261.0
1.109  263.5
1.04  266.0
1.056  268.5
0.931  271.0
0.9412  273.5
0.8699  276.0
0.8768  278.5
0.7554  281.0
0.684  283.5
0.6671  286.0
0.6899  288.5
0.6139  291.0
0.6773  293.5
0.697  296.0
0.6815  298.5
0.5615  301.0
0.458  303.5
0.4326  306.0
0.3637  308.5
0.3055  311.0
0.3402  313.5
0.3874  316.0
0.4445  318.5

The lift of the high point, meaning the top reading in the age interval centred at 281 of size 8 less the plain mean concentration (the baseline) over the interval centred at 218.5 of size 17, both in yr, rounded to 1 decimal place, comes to -0.2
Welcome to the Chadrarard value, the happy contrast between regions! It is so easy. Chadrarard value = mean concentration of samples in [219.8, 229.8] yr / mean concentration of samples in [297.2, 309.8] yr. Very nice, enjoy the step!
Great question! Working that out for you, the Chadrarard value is 2.12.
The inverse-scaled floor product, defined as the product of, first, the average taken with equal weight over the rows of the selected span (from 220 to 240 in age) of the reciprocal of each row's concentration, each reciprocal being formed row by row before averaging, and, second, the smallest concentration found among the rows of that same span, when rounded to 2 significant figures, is 0.92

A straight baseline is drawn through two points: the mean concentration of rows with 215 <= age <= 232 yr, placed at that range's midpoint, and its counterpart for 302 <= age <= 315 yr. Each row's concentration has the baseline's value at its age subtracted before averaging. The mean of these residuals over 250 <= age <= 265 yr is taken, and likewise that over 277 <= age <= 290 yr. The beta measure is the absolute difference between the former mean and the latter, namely 0.14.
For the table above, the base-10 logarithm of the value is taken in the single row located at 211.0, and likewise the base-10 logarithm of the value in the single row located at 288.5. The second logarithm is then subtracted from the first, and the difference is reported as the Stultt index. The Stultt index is 0.18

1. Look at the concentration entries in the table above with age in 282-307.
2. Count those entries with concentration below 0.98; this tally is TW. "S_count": 10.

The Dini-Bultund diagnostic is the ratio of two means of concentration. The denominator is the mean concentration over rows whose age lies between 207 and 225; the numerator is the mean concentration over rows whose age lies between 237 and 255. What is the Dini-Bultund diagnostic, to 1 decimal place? 1.0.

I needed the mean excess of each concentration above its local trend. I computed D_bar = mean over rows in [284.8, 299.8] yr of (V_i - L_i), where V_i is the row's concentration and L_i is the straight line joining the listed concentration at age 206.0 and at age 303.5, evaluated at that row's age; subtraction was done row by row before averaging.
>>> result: 0.16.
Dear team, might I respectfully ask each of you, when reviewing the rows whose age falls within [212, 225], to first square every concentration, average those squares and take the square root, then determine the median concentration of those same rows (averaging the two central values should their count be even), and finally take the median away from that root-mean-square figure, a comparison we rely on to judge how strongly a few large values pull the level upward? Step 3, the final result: 0.01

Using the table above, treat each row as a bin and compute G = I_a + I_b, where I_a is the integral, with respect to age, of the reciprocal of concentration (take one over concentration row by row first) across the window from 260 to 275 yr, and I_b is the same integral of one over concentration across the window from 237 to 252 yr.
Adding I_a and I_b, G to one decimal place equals 29.3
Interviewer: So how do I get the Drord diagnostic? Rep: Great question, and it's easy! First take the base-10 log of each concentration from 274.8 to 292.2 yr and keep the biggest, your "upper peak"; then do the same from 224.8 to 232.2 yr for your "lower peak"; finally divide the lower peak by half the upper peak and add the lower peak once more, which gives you -1.7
